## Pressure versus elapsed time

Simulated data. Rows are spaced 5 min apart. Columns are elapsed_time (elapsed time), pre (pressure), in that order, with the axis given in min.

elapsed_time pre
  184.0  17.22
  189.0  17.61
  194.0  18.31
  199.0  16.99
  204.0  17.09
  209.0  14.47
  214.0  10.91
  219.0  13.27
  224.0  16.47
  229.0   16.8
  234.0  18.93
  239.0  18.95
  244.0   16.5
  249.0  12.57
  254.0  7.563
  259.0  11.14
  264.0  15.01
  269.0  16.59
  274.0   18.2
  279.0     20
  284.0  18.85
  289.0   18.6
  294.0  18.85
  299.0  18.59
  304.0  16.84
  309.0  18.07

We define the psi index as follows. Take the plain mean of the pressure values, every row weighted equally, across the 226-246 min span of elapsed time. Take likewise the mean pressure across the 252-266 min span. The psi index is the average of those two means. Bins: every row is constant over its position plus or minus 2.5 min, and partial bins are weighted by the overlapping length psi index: 14.5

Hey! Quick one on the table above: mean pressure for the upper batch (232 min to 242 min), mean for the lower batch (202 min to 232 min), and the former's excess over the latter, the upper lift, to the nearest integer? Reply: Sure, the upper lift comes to 4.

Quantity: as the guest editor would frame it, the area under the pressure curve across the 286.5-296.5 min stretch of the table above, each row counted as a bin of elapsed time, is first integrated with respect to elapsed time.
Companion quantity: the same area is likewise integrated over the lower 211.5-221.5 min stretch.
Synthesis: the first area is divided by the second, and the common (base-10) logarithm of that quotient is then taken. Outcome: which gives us 0.2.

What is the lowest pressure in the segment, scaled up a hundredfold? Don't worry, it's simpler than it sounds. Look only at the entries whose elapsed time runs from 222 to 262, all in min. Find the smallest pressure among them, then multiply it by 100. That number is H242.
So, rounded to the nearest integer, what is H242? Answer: 756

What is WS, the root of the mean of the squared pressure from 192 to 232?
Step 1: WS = 15.7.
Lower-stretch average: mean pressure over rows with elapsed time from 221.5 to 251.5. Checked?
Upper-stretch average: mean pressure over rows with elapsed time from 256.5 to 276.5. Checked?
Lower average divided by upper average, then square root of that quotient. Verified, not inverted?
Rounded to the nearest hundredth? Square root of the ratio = 1.05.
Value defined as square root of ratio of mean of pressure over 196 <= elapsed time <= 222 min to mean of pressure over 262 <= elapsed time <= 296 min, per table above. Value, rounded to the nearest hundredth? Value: 0.90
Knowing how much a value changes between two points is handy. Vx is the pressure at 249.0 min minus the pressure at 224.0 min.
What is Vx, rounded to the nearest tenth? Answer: -3.9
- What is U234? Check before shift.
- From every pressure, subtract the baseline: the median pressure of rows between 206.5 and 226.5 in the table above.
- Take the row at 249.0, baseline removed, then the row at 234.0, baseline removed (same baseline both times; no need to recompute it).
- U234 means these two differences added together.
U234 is 3.8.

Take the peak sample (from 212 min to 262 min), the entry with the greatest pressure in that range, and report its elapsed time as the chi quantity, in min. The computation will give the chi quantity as 239.0 min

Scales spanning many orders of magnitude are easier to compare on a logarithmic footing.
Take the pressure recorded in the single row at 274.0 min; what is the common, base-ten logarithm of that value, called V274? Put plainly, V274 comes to 1.260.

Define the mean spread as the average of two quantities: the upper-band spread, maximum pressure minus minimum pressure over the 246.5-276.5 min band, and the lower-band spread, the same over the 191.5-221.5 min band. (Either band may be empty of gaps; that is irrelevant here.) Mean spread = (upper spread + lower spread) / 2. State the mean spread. 9.0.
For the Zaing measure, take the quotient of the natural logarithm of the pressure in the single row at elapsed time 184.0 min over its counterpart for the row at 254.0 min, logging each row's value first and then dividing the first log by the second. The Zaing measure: 1.41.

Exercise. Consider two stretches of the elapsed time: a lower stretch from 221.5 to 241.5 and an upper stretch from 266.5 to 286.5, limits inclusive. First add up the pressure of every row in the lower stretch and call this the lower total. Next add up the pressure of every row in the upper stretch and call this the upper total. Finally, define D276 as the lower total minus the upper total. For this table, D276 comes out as -2.5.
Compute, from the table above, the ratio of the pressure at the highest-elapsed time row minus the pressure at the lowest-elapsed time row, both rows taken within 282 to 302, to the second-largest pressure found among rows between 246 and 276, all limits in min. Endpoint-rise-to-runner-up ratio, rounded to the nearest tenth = 0.0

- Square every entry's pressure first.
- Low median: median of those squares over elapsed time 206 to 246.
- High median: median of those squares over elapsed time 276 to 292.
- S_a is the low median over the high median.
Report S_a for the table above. 0.76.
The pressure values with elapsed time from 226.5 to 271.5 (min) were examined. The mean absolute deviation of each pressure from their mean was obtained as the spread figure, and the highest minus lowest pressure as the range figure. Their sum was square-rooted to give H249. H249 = 3.79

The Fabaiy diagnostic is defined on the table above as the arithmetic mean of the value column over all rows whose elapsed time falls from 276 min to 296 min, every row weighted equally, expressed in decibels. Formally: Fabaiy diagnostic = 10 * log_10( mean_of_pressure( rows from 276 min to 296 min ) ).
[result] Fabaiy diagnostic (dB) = 12.8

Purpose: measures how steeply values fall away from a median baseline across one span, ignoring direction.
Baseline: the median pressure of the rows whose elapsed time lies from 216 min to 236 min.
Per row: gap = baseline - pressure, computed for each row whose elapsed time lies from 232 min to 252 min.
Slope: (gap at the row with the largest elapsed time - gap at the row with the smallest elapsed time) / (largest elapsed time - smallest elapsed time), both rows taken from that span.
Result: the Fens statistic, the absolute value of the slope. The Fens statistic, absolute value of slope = 0.4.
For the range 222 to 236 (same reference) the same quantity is 0.2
